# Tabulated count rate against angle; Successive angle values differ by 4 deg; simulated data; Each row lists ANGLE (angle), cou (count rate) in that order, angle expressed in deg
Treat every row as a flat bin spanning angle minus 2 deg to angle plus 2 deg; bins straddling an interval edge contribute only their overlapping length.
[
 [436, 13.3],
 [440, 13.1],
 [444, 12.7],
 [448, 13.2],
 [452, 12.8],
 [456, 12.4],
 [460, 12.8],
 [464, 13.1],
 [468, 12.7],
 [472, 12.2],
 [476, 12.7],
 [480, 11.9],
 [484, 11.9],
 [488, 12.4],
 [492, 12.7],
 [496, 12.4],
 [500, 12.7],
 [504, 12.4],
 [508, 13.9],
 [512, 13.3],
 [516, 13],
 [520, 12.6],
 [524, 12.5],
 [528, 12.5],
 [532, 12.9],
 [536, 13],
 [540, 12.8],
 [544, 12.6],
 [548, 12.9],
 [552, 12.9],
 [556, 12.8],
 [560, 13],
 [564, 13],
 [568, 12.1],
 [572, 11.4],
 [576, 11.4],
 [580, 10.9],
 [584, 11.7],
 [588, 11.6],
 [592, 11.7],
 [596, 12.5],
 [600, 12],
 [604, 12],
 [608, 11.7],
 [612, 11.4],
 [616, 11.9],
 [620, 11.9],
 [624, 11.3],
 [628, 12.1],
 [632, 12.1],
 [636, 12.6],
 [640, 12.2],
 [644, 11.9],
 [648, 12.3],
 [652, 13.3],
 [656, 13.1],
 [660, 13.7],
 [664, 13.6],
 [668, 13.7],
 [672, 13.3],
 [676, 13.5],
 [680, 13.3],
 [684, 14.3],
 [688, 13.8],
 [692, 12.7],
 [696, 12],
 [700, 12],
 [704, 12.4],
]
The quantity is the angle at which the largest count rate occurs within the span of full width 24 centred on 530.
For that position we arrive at 536 deg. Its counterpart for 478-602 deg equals 508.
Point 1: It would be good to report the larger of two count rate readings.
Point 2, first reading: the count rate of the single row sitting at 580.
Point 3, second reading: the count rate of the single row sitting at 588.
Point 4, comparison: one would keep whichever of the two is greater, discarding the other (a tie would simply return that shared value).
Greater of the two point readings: 11.6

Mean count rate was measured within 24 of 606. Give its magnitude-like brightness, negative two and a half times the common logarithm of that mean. -2.68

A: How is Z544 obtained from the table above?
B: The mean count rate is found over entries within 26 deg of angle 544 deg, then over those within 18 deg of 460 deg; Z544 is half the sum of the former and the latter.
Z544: 12.7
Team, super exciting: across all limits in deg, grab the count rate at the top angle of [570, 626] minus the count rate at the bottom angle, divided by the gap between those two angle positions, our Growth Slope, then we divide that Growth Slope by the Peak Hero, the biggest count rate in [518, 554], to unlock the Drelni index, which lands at -0.0001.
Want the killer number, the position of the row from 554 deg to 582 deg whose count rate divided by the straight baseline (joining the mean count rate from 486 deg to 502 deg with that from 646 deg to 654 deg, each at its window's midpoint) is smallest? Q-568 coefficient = 580 deg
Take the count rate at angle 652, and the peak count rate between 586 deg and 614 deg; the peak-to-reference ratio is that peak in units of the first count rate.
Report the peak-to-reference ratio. 0.94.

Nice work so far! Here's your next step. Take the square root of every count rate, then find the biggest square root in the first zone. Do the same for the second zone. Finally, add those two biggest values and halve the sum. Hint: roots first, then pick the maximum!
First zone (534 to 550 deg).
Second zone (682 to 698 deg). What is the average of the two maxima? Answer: 3.69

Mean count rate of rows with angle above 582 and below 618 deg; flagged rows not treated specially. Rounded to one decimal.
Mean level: 11.8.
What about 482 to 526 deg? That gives 12.7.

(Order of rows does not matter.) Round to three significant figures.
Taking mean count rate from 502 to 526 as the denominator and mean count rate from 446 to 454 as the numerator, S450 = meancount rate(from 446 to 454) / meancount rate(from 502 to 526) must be 1.00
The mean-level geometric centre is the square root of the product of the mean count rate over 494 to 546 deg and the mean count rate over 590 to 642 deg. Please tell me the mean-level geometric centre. 12.38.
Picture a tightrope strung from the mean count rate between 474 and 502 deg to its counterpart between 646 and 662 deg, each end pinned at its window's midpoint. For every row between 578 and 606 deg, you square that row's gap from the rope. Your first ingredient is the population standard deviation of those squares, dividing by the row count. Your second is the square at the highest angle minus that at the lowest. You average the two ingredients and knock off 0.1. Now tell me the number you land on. -1.0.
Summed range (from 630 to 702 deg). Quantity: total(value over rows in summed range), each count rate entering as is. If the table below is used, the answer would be 233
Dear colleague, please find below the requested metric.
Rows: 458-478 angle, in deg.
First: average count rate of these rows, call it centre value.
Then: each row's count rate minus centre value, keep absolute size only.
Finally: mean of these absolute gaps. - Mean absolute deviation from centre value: 0.20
